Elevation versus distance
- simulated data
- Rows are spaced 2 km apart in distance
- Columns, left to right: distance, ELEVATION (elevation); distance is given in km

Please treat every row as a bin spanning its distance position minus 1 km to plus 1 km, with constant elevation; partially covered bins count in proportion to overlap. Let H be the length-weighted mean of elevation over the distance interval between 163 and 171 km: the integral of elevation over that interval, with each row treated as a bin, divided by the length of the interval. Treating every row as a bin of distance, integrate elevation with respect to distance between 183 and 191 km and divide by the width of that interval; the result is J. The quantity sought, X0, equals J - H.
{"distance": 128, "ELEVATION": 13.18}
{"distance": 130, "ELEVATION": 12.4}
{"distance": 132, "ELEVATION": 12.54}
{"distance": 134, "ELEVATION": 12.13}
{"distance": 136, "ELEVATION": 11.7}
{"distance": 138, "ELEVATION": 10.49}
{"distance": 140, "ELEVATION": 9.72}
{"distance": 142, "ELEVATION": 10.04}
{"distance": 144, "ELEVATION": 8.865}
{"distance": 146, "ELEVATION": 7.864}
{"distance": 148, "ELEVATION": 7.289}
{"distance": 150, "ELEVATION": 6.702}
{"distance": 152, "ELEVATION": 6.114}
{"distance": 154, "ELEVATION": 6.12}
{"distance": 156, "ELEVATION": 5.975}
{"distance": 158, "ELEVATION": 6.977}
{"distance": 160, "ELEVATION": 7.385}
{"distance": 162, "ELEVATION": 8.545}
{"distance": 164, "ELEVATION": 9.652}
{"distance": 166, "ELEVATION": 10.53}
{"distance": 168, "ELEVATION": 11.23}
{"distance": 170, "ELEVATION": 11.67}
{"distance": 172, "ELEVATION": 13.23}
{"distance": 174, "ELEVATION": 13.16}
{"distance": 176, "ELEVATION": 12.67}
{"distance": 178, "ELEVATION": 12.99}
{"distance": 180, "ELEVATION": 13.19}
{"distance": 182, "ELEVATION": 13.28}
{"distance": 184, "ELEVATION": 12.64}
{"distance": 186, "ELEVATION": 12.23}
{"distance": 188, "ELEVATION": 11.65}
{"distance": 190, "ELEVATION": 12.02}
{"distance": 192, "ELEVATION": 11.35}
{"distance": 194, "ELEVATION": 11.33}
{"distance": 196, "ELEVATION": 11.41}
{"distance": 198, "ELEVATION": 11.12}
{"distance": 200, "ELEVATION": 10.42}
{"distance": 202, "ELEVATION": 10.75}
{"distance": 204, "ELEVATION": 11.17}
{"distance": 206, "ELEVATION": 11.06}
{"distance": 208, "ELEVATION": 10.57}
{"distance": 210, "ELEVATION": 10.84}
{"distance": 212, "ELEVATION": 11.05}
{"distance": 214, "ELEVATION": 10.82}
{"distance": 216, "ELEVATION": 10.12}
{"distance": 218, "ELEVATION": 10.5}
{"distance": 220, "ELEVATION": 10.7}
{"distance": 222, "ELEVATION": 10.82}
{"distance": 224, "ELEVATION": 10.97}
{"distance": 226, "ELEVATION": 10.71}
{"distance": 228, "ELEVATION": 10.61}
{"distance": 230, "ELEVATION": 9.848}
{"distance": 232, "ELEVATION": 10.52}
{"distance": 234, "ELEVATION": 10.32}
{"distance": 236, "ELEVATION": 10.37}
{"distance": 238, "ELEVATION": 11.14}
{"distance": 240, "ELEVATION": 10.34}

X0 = 1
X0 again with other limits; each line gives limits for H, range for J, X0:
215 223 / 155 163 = -3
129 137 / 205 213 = -1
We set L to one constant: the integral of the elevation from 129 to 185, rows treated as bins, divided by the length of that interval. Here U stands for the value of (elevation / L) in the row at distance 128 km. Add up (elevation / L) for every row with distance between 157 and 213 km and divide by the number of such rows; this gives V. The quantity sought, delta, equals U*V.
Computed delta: 1.43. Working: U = 1.29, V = 1.10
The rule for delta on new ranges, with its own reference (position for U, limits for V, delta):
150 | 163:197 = 0.78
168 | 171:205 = 1.30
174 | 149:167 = 0.96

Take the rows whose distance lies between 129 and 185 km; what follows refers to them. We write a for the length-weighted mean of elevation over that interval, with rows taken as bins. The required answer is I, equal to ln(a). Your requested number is 2.32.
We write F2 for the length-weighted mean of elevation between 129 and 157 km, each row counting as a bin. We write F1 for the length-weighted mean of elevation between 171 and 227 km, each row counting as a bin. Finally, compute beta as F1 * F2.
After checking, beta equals 105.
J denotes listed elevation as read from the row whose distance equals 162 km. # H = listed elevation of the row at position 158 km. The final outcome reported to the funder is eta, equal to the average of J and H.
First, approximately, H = 6.977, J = 8.545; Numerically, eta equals 7.8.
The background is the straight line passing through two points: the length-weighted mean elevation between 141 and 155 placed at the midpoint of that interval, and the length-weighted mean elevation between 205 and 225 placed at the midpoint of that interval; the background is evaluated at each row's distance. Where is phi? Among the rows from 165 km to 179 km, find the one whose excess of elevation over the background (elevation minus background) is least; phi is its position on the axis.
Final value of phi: 166 km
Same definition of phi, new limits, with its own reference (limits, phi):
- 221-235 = 230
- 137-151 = 150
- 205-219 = 216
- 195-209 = 208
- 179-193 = 192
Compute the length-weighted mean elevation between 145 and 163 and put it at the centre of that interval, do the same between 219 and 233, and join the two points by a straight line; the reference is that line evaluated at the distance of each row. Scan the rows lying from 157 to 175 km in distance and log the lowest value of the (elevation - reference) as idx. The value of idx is -0.2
